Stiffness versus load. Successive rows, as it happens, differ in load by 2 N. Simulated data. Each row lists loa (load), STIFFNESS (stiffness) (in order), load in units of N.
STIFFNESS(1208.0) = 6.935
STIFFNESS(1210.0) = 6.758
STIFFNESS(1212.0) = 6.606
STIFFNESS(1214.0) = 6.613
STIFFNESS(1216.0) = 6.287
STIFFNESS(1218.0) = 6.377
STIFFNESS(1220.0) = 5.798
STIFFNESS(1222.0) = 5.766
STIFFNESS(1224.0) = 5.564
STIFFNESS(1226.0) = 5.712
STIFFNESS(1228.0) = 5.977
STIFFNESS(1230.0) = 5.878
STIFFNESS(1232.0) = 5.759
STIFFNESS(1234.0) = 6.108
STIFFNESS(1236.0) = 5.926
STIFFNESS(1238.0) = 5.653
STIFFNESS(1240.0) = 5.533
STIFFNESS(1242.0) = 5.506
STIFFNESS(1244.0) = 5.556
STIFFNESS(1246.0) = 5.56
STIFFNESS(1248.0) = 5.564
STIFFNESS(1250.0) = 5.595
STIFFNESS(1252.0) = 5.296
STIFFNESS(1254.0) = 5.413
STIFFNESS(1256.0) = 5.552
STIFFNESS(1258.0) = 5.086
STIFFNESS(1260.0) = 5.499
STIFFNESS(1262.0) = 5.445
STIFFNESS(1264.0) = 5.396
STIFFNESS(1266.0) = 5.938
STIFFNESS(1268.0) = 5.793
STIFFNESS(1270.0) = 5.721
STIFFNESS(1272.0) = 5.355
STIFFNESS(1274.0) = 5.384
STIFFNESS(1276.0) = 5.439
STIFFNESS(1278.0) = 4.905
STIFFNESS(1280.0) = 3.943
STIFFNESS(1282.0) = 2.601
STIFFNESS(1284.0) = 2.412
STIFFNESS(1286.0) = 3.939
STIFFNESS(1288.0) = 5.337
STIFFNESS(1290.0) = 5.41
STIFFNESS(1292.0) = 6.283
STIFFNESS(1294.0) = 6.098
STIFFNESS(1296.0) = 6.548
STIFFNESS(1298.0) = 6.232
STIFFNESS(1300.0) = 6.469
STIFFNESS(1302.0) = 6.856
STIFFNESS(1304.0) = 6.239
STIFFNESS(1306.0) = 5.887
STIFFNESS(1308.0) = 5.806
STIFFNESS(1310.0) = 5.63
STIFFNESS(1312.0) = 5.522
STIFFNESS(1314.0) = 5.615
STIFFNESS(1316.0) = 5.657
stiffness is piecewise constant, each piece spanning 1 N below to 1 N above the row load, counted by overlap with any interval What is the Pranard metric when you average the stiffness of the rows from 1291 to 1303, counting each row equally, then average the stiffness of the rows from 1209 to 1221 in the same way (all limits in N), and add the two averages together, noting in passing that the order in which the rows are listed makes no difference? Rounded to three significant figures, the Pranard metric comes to 12.8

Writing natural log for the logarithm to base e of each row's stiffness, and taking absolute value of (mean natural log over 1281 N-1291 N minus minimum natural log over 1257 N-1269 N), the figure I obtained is 0.3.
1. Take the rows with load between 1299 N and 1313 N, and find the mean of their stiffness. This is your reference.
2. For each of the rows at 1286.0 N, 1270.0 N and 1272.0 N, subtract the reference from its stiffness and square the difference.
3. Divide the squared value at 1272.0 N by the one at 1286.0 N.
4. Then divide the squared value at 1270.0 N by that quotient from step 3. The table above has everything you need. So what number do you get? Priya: 1.0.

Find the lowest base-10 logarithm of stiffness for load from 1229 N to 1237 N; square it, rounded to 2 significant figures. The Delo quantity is 0.58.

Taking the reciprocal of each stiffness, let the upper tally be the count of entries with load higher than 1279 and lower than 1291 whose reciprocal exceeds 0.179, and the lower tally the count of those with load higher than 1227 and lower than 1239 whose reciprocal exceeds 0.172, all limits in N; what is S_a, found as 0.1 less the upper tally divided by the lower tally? -2.9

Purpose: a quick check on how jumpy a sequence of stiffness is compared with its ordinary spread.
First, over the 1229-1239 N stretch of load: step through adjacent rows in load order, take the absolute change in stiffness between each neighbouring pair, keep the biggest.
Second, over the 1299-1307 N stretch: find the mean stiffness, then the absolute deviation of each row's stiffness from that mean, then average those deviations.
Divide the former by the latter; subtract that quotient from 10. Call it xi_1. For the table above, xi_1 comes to 8.8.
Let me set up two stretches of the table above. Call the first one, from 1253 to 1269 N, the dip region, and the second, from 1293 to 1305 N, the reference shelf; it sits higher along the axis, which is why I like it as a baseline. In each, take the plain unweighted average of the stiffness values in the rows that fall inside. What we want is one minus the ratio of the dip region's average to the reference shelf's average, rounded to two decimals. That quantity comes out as 0.14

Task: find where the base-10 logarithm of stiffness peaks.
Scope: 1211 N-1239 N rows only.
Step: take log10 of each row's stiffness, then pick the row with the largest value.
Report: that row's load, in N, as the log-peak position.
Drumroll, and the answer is 1214.0 N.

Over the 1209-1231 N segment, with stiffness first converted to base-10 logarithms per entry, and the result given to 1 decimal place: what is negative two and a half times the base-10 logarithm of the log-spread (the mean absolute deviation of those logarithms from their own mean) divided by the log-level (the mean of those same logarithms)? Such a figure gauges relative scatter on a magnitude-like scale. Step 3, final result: 3.7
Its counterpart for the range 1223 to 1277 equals 4.3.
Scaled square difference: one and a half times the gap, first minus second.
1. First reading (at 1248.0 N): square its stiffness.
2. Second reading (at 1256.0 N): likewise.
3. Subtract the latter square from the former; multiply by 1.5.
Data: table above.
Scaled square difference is 0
